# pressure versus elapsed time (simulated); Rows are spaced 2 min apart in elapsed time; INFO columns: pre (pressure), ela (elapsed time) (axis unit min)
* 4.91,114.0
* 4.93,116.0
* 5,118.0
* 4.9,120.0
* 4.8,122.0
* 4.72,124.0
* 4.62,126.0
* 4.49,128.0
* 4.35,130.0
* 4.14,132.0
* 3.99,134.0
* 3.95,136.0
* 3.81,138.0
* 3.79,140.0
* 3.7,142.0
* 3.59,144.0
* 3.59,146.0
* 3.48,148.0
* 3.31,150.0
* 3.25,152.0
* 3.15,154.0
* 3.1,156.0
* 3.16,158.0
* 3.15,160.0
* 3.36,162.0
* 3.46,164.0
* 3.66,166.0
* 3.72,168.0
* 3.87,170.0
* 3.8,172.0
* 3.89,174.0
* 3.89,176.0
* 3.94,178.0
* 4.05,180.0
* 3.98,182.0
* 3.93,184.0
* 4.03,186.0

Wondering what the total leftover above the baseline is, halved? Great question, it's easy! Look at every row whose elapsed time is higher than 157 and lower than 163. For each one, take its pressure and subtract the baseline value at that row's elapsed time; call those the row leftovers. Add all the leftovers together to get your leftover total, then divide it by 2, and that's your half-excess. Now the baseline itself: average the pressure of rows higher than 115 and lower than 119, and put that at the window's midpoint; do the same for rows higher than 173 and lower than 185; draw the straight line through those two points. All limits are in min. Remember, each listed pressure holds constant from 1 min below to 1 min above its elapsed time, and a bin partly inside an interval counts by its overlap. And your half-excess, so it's -1.6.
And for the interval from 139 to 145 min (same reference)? -1.3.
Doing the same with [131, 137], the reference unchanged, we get -1.0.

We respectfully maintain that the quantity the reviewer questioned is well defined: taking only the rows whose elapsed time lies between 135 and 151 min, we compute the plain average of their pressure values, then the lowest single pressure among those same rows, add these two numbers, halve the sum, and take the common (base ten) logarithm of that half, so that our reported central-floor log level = 0.54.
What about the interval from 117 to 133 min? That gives 0.64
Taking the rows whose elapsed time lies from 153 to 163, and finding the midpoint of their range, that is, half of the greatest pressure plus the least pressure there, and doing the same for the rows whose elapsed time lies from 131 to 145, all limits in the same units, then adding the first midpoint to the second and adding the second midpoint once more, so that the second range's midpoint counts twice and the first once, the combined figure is 11.0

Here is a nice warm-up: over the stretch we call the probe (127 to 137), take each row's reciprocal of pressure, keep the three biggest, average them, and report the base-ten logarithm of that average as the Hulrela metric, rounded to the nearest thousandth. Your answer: -0.605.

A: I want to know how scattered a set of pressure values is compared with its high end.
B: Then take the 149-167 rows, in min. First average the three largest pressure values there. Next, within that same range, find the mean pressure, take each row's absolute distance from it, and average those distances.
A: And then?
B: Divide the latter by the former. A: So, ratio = 0.040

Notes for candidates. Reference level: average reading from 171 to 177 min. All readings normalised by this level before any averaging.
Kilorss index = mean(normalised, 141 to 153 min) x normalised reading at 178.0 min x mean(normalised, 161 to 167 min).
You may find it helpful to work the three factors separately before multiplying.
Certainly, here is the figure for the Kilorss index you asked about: 0.83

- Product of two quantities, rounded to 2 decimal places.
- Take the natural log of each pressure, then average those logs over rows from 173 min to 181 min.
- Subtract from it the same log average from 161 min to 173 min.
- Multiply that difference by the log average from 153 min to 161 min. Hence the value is 0.09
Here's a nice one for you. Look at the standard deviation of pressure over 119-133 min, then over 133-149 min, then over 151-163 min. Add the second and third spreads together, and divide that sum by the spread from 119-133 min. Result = 1.0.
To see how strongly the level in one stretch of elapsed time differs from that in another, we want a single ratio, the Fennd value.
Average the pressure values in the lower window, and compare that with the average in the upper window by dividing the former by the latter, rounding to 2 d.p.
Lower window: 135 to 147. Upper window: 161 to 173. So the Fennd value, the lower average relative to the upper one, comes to 1.03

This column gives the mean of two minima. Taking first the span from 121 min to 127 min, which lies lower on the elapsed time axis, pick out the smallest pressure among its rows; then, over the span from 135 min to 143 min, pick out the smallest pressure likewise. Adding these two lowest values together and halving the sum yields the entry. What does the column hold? 4.16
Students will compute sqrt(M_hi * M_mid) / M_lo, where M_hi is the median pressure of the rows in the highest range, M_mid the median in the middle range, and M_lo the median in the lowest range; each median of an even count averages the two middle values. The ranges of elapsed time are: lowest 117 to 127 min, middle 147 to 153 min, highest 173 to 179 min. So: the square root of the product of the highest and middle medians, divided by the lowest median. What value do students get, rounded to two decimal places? 0.75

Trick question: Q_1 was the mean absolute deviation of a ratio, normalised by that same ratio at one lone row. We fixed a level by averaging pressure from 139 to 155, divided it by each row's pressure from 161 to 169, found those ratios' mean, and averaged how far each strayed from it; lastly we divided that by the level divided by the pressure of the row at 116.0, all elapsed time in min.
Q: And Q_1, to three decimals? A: 0.055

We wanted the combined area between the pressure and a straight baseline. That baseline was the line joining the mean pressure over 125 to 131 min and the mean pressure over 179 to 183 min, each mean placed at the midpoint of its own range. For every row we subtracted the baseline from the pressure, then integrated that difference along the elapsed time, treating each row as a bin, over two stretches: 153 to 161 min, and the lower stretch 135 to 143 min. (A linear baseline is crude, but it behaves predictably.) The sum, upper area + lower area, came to -13.3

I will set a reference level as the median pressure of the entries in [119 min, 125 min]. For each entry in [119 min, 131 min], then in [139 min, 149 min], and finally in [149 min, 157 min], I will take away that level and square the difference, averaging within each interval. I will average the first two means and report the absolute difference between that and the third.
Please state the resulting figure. 1.8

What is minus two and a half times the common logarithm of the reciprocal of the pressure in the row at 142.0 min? 1.42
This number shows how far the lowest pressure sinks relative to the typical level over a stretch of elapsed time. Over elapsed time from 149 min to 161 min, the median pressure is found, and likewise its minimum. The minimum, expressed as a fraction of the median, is 0.983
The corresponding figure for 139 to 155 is 0.891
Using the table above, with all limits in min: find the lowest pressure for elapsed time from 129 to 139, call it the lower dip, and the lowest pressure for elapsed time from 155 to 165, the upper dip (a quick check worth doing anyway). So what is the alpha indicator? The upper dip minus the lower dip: -0.7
